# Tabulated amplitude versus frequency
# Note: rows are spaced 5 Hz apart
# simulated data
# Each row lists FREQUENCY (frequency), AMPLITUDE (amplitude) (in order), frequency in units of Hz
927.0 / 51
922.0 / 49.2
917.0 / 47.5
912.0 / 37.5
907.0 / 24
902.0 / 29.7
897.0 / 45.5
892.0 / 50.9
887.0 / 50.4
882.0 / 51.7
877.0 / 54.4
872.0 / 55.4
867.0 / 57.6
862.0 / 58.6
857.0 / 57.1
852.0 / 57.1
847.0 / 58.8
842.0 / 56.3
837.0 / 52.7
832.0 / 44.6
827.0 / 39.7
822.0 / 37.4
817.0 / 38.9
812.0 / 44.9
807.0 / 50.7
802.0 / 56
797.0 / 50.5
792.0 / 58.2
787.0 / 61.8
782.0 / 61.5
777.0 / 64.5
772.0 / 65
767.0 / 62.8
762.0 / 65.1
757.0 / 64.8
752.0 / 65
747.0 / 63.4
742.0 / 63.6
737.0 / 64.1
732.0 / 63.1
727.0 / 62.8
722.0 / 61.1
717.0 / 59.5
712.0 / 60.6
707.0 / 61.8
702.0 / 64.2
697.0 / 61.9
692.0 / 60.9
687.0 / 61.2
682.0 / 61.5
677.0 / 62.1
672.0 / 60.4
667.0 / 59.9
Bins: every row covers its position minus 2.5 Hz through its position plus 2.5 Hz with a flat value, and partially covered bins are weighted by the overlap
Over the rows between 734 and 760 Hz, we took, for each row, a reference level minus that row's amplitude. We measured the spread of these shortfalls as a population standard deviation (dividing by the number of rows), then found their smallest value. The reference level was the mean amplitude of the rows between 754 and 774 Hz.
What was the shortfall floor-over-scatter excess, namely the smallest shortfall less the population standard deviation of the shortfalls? -1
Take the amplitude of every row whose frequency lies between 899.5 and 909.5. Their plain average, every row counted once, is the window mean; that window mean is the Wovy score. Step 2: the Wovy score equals 27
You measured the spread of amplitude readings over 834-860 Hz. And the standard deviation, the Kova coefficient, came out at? 2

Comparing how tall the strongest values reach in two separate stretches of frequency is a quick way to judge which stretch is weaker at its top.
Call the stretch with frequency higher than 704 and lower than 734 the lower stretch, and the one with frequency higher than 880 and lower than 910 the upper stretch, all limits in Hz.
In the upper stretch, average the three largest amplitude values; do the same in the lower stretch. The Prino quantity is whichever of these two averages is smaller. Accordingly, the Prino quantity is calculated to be 51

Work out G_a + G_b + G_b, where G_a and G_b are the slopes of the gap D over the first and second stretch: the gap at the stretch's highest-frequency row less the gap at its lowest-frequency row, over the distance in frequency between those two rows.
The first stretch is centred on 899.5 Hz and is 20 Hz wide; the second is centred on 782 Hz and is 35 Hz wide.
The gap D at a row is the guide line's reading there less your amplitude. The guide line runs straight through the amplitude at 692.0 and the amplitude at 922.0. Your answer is 2.5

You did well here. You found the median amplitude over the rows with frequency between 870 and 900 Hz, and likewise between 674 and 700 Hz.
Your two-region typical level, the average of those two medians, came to 56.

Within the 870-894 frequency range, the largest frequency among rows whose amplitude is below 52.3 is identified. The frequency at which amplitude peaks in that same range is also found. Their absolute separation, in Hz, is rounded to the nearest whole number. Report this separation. 20 Hz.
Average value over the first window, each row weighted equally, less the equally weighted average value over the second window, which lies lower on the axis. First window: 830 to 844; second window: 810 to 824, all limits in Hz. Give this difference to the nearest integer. 11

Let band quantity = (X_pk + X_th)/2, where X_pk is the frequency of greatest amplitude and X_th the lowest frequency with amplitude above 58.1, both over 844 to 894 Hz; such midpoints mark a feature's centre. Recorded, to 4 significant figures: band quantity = 847.0 Hz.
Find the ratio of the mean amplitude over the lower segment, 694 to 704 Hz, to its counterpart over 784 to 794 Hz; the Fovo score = 1.05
